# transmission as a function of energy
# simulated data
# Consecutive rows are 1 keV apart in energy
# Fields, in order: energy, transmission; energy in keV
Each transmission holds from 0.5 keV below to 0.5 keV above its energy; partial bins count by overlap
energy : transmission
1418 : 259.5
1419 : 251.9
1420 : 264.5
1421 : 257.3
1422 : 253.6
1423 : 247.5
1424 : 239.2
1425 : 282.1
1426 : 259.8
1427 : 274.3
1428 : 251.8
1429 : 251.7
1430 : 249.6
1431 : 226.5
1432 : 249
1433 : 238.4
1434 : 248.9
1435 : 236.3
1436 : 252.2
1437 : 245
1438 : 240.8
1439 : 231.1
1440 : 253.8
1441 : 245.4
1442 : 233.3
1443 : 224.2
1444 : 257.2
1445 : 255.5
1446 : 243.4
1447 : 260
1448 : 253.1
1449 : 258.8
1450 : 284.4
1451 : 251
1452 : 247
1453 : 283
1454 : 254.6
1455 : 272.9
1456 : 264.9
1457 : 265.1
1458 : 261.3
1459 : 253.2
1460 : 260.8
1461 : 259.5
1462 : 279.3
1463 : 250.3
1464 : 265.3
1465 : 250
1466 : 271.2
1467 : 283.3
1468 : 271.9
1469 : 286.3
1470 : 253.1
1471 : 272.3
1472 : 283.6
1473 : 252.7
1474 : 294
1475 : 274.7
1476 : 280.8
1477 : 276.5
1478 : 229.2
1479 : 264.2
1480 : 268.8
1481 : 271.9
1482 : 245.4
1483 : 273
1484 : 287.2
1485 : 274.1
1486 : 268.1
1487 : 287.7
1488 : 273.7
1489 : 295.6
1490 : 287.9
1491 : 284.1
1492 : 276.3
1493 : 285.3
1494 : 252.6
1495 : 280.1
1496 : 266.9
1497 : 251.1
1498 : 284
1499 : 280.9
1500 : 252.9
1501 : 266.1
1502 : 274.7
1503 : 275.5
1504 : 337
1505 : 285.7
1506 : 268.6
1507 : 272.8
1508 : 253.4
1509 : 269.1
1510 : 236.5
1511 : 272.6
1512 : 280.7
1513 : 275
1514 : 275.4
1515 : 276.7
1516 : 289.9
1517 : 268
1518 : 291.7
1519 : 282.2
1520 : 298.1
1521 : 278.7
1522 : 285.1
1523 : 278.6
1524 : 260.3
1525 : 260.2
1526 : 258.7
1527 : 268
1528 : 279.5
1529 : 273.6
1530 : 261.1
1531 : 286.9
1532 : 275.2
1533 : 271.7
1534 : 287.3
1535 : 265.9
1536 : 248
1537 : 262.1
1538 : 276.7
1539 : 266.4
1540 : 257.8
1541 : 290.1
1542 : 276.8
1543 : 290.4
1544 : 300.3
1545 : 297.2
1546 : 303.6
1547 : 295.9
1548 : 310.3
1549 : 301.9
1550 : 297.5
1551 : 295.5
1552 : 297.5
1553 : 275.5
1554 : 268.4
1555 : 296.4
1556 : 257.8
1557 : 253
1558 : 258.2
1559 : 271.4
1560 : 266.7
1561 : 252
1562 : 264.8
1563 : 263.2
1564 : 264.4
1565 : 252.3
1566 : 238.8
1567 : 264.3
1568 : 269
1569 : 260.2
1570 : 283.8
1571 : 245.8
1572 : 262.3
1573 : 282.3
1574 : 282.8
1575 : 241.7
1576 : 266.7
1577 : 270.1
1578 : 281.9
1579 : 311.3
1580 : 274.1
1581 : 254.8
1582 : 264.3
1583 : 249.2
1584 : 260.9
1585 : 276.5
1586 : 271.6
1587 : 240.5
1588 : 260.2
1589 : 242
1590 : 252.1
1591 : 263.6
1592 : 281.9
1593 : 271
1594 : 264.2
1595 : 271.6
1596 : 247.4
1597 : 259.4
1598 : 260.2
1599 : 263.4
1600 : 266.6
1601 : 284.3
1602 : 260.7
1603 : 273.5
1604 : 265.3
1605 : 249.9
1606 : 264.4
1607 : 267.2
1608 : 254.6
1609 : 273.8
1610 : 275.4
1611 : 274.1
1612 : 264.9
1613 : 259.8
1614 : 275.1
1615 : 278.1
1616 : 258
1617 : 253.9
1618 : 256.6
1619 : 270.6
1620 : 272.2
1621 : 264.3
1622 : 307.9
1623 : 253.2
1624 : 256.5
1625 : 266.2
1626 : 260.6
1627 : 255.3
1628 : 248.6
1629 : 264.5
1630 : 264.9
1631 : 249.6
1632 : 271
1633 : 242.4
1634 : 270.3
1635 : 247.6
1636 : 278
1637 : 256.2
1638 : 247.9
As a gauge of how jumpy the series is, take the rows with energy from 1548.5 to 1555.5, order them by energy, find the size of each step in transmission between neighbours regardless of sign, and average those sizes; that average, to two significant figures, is 11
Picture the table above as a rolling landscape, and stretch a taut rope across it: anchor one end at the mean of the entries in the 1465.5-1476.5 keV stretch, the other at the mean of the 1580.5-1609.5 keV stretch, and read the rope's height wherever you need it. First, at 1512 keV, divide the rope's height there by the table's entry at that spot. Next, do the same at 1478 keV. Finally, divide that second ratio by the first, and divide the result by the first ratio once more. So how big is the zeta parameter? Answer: 1.29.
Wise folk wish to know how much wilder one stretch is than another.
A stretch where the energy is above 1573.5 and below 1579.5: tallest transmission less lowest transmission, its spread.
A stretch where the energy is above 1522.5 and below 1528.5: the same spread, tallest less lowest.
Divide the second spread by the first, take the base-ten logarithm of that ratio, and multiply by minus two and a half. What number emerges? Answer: 1.3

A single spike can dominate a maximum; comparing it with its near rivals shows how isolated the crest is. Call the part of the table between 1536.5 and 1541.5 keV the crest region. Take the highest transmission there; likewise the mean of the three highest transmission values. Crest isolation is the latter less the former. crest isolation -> -12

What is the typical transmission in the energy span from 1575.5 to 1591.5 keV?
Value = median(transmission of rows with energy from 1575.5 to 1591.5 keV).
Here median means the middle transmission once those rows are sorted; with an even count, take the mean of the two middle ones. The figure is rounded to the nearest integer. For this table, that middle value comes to 264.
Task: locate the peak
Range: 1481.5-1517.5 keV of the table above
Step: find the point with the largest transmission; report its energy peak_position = 1504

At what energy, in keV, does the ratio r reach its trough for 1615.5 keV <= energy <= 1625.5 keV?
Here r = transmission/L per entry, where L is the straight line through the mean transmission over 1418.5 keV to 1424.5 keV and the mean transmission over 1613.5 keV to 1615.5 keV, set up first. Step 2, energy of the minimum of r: 1623 keV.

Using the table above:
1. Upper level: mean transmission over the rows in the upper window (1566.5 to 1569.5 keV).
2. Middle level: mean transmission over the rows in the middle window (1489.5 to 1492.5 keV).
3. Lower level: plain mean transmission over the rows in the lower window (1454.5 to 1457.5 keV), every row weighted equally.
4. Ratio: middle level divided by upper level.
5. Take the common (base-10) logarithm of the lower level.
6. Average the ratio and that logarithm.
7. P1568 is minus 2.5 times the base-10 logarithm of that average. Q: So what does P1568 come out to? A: -0.61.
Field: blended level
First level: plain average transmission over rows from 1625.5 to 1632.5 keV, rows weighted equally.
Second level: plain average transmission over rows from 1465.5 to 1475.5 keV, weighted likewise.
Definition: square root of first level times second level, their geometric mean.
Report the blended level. 267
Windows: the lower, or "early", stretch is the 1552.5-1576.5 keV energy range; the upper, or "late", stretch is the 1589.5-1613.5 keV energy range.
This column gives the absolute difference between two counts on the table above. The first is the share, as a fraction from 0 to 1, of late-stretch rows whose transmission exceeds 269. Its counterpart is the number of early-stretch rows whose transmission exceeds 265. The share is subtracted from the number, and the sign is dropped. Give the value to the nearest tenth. 9.7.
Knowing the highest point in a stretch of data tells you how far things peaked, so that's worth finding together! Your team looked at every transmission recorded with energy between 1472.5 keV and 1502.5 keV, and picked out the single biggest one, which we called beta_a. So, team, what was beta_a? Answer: 295.6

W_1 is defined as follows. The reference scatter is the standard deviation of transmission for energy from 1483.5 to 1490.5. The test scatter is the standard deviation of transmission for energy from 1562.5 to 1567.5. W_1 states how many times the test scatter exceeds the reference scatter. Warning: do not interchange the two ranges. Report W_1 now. 1.1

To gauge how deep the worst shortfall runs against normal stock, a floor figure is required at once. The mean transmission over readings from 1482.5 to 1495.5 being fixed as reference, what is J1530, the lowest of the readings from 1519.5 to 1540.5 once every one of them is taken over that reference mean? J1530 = 0.889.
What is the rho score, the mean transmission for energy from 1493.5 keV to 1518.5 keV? 274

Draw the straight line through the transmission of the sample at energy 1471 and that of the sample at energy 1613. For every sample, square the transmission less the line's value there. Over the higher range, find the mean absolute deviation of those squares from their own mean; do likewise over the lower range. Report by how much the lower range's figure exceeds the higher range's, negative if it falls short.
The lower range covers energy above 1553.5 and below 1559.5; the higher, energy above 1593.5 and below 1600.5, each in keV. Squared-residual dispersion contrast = 203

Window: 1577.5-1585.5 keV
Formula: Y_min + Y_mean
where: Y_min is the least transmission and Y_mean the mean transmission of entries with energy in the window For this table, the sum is 521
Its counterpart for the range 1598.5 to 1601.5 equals 535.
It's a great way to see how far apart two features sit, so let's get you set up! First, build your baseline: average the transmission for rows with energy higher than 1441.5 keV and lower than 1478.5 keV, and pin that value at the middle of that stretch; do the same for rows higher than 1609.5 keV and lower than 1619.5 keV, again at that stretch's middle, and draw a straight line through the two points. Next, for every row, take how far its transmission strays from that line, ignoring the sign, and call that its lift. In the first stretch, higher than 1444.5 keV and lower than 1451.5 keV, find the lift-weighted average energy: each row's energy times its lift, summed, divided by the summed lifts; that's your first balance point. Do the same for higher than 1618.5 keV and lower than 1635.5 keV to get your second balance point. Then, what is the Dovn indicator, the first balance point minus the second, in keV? -179.1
